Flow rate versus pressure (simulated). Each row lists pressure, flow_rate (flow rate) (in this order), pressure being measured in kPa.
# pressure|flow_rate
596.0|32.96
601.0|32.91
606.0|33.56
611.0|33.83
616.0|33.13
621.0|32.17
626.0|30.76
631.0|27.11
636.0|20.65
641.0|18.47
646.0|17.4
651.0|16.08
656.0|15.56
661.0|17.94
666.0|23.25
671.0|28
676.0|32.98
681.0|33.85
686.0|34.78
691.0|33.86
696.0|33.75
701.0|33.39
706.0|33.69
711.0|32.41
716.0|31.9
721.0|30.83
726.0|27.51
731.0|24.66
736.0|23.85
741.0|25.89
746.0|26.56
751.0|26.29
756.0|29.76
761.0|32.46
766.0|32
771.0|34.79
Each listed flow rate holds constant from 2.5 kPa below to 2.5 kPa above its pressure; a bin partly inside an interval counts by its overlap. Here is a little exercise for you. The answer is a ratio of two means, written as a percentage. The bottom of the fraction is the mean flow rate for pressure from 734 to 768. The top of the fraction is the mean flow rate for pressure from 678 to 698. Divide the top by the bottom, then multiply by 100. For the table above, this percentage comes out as 121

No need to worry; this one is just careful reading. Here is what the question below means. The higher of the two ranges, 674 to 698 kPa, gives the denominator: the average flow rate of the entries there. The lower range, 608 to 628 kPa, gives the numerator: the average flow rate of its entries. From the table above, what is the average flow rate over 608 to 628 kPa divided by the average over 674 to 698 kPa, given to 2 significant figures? 0.96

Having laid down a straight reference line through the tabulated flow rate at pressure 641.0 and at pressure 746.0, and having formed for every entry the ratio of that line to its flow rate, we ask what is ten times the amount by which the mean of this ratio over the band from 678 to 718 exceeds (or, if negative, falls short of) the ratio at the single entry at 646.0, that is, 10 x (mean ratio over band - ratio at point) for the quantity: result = -4.0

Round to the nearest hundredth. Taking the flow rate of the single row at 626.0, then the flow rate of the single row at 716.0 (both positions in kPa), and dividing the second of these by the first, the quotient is 1.04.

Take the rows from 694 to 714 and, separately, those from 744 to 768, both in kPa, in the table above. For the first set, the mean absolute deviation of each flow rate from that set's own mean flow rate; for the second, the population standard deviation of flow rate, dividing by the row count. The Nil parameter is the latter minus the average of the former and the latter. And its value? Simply 1.1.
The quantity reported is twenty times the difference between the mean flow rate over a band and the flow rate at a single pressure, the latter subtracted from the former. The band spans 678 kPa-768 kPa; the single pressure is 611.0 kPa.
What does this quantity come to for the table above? -68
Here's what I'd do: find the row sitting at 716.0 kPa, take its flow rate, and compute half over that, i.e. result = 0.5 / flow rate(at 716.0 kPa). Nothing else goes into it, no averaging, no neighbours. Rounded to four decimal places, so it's 0.0157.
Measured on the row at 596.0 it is 0.0152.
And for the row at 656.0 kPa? 0.0321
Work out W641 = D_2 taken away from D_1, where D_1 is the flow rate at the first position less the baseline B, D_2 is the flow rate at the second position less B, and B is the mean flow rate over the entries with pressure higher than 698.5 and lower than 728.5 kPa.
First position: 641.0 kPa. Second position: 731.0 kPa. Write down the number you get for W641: -6.2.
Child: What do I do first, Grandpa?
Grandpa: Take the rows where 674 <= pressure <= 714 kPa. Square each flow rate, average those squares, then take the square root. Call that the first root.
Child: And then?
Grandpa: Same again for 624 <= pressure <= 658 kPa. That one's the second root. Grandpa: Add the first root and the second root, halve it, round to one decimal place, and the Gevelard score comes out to 27.6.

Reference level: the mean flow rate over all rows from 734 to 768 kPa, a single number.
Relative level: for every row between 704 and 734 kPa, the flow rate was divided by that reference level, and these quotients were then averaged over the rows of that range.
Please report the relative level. 1.07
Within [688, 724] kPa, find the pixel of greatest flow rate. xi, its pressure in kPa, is 691.0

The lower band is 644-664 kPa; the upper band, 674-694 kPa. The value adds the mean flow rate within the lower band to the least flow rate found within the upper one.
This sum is 50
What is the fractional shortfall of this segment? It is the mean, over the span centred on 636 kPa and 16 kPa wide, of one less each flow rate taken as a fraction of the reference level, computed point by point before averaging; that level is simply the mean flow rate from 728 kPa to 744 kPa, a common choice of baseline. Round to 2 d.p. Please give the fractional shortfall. 0.11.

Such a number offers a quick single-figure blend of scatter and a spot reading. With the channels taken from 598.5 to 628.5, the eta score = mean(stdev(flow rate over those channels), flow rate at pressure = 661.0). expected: 9.5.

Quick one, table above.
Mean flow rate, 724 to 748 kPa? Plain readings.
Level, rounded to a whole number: 26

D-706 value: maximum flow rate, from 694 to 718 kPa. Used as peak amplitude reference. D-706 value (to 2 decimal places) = 33.75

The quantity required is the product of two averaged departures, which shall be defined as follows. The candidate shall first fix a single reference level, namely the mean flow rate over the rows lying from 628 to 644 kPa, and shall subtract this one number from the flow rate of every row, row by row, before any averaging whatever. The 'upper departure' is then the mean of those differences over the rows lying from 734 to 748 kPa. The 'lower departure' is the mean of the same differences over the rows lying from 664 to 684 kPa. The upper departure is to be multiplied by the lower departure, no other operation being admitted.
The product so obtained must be 25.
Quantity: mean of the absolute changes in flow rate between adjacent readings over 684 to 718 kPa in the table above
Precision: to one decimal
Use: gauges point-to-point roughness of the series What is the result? 0.6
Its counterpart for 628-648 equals 3.2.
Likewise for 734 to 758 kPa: 1.6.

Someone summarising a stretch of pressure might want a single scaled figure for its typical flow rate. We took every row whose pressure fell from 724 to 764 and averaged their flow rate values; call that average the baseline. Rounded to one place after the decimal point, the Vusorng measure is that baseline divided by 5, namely 5.4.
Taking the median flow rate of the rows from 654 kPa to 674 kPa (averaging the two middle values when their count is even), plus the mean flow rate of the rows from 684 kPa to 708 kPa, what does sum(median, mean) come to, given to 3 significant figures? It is 54.5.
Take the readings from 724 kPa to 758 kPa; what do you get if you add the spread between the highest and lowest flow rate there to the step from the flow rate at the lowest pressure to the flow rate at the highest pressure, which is 8.2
